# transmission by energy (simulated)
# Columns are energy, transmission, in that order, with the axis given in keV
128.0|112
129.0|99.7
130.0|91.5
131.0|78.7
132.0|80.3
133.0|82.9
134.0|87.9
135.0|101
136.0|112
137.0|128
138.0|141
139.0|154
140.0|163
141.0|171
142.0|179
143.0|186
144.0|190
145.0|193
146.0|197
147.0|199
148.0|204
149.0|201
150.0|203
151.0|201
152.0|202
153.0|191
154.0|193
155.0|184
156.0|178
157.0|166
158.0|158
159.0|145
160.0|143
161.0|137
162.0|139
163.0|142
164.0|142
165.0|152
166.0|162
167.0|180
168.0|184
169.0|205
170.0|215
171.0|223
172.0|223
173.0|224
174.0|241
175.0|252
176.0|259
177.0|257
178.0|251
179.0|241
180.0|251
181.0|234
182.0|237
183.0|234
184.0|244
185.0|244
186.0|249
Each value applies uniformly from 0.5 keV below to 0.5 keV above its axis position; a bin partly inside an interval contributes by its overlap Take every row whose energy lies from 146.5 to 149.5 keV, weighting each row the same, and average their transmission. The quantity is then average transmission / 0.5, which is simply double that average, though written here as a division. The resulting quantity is 403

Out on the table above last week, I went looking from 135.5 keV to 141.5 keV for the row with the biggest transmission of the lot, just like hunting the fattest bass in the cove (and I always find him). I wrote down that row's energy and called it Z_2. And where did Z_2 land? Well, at 141.0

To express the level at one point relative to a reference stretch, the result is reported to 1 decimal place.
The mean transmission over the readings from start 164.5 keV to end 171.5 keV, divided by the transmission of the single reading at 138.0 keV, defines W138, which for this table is 1.3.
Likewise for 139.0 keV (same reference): 1.2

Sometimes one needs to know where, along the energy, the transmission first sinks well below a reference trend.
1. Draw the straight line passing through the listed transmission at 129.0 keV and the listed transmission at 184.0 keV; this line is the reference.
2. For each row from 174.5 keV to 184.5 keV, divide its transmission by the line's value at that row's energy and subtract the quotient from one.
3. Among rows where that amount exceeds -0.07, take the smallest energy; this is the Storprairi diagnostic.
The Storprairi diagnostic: 179.0 keV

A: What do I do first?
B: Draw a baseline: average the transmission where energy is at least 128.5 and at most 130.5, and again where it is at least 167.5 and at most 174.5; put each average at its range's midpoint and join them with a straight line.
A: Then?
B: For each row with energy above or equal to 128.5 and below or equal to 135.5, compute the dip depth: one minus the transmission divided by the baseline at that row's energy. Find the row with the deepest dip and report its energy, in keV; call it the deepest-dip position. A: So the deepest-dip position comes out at 132.0 keV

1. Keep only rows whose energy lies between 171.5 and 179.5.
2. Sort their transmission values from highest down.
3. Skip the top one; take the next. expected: 257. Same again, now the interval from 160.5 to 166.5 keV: 152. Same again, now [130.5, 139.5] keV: 141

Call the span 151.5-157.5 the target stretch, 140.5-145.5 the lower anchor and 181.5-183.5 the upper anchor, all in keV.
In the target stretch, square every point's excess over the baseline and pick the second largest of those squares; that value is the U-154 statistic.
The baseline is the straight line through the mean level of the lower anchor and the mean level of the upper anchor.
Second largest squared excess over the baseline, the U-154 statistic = 521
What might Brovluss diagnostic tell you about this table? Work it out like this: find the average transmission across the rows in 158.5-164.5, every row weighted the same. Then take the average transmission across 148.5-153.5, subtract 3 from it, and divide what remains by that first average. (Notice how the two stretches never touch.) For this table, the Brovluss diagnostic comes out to 1.4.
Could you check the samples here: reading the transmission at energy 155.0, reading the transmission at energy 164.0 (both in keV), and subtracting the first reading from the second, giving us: -42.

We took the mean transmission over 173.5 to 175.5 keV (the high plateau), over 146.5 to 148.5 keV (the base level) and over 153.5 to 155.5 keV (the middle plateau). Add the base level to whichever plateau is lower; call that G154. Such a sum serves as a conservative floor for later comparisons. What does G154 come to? 390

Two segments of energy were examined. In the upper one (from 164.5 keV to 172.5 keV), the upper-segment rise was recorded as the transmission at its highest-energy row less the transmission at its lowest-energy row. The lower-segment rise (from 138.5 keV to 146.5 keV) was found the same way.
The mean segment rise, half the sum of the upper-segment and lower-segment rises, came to 57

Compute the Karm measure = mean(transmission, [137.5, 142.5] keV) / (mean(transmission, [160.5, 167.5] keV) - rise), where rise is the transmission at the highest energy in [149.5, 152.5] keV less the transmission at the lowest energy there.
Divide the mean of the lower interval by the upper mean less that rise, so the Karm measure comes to 1.07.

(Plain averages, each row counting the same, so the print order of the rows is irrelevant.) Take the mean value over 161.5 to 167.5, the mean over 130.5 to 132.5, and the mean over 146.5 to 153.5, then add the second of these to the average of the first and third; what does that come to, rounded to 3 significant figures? 256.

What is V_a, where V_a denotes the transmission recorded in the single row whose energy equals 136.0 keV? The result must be 112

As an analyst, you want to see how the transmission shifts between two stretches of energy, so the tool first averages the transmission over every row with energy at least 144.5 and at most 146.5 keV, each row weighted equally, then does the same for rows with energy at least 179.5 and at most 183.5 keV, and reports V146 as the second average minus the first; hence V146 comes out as 44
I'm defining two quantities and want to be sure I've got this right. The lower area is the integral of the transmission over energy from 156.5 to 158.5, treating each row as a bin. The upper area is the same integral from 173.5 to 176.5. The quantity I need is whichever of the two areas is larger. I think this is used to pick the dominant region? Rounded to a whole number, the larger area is 752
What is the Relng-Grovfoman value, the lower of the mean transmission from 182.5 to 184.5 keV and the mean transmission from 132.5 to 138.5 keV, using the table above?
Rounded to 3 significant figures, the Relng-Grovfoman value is 109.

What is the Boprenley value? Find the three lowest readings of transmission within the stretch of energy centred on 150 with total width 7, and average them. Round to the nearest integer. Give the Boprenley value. 197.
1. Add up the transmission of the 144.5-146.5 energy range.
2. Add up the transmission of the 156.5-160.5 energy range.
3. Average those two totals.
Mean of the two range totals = 501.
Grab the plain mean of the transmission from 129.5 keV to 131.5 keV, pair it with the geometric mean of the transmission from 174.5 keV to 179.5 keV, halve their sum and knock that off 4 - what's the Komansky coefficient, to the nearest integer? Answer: -165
